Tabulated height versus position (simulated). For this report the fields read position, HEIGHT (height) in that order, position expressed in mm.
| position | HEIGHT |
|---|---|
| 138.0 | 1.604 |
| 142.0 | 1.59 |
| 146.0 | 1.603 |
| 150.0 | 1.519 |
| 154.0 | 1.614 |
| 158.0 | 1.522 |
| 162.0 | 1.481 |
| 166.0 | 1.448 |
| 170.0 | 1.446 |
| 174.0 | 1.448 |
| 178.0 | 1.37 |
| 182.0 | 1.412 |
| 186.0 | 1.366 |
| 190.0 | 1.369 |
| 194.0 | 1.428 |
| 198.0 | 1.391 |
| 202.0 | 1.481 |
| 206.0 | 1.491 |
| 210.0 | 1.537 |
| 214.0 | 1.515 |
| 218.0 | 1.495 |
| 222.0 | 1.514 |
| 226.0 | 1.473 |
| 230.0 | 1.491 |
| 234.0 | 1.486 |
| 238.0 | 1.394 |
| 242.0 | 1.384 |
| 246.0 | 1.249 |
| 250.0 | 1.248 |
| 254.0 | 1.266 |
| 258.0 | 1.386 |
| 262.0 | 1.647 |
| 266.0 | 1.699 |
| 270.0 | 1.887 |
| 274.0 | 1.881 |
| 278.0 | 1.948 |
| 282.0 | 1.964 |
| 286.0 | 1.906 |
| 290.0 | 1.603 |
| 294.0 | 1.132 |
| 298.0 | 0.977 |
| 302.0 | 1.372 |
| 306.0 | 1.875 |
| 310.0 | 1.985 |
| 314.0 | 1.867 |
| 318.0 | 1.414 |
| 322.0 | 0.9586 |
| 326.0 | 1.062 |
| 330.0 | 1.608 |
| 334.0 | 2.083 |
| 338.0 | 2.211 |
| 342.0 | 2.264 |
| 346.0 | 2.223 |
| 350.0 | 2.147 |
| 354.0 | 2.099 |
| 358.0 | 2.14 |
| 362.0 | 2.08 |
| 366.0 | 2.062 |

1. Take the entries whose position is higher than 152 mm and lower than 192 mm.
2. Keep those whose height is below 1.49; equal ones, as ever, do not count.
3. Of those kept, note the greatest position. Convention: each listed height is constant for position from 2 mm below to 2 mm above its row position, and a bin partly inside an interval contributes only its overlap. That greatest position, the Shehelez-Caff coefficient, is 190.0 mm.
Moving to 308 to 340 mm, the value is 326.0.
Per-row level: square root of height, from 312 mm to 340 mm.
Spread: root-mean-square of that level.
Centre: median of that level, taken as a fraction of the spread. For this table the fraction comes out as 1.00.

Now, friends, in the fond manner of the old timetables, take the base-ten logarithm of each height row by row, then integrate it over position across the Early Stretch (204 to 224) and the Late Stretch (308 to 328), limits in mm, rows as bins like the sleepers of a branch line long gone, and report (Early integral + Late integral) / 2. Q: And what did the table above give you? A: 3.24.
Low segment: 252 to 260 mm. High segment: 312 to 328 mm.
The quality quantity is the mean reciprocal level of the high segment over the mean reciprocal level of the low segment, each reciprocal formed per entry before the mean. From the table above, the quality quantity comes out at 1.07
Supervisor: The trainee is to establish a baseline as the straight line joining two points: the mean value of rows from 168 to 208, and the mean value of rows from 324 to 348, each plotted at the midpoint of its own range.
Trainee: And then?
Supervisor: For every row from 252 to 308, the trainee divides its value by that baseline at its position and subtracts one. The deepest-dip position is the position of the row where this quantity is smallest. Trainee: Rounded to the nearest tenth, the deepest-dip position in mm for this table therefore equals 298.0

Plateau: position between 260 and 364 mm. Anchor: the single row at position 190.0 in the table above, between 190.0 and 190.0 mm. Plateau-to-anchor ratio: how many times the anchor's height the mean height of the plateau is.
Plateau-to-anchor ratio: 1.29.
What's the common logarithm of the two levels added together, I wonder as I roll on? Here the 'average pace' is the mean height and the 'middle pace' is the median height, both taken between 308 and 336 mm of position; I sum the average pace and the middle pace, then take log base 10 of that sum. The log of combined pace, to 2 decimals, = 0.50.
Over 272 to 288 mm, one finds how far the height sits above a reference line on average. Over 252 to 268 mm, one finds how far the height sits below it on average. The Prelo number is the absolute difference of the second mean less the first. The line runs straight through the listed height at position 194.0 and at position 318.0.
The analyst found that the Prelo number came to 0.59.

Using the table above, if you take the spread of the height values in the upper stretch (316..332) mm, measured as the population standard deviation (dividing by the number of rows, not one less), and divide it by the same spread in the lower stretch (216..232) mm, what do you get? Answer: 18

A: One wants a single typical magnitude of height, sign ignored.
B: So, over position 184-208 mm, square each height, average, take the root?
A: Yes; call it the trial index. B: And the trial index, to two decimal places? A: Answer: 1.42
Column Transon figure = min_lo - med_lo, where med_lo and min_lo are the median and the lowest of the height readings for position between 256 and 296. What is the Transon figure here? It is -0.66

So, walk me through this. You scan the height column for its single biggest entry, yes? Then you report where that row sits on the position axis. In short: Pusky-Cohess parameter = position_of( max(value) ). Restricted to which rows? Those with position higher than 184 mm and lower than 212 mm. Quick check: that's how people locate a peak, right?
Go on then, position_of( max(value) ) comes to 210.0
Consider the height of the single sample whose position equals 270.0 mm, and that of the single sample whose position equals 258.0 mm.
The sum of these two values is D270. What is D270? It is 3.27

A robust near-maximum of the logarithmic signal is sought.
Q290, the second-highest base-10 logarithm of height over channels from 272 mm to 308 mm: 0.29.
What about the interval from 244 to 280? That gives 0.28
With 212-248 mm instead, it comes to 0.18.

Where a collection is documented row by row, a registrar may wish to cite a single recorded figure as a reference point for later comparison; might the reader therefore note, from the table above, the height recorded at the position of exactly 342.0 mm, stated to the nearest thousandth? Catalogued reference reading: 2.264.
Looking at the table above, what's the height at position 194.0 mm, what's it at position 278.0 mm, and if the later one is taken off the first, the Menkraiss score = -0.5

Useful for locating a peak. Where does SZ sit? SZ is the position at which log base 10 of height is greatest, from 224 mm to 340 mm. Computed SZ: 338.0 mm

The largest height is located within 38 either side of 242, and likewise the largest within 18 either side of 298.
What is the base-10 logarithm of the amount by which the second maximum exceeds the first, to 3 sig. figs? -1.43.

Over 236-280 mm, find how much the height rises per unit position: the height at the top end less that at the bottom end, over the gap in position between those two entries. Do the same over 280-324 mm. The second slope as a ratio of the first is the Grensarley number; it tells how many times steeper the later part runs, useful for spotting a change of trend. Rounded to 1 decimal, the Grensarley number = -1.8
